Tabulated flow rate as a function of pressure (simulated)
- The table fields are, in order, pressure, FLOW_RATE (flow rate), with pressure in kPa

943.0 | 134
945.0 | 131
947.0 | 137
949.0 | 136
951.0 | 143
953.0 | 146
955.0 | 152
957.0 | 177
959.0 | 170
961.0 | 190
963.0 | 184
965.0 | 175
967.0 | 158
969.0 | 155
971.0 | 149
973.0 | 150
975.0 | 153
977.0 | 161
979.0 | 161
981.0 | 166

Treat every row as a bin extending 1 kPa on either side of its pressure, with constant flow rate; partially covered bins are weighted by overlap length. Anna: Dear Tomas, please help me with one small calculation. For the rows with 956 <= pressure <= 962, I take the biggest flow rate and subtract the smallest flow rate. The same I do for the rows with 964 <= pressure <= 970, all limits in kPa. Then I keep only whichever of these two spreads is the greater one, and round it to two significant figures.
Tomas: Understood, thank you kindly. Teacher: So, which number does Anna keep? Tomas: 20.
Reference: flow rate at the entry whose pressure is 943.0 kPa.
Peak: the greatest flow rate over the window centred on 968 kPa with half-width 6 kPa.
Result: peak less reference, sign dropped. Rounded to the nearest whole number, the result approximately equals 50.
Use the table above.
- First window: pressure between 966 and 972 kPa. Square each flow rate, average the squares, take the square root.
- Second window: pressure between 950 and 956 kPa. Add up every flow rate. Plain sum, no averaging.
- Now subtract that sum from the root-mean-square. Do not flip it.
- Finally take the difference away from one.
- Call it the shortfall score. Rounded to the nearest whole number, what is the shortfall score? 288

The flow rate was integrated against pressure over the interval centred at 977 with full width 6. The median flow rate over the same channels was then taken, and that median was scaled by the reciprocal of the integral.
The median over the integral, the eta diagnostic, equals 0.17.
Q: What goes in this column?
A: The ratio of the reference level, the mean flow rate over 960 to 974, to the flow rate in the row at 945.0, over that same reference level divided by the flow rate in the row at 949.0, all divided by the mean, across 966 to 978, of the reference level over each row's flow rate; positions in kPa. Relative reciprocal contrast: 0.965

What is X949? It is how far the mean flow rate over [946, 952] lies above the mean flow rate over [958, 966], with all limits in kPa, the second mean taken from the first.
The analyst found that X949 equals -41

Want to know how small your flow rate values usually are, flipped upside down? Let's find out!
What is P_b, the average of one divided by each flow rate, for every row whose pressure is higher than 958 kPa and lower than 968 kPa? 0.0057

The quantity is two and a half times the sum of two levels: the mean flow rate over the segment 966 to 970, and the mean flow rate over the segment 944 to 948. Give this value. 726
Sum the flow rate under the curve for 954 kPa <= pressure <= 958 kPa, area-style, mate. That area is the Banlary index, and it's 658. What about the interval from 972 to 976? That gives 606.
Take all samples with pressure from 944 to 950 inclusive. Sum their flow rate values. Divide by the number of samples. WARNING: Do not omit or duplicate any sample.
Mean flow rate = 135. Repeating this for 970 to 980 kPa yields 155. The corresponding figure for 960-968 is 177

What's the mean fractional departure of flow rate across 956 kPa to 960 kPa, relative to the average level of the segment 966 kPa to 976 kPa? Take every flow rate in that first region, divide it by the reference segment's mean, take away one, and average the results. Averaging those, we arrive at 0.13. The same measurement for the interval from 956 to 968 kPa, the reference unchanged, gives 0.15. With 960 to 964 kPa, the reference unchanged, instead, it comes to 0.22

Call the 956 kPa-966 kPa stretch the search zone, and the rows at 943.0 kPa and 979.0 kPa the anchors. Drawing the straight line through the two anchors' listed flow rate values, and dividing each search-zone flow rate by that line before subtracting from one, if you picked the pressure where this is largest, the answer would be 965.0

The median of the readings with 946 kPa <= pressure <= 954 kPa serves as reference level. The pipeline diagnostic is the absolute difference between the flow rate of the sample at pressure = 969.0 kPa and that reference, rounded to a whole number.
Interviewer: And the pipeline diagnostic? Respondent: 15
